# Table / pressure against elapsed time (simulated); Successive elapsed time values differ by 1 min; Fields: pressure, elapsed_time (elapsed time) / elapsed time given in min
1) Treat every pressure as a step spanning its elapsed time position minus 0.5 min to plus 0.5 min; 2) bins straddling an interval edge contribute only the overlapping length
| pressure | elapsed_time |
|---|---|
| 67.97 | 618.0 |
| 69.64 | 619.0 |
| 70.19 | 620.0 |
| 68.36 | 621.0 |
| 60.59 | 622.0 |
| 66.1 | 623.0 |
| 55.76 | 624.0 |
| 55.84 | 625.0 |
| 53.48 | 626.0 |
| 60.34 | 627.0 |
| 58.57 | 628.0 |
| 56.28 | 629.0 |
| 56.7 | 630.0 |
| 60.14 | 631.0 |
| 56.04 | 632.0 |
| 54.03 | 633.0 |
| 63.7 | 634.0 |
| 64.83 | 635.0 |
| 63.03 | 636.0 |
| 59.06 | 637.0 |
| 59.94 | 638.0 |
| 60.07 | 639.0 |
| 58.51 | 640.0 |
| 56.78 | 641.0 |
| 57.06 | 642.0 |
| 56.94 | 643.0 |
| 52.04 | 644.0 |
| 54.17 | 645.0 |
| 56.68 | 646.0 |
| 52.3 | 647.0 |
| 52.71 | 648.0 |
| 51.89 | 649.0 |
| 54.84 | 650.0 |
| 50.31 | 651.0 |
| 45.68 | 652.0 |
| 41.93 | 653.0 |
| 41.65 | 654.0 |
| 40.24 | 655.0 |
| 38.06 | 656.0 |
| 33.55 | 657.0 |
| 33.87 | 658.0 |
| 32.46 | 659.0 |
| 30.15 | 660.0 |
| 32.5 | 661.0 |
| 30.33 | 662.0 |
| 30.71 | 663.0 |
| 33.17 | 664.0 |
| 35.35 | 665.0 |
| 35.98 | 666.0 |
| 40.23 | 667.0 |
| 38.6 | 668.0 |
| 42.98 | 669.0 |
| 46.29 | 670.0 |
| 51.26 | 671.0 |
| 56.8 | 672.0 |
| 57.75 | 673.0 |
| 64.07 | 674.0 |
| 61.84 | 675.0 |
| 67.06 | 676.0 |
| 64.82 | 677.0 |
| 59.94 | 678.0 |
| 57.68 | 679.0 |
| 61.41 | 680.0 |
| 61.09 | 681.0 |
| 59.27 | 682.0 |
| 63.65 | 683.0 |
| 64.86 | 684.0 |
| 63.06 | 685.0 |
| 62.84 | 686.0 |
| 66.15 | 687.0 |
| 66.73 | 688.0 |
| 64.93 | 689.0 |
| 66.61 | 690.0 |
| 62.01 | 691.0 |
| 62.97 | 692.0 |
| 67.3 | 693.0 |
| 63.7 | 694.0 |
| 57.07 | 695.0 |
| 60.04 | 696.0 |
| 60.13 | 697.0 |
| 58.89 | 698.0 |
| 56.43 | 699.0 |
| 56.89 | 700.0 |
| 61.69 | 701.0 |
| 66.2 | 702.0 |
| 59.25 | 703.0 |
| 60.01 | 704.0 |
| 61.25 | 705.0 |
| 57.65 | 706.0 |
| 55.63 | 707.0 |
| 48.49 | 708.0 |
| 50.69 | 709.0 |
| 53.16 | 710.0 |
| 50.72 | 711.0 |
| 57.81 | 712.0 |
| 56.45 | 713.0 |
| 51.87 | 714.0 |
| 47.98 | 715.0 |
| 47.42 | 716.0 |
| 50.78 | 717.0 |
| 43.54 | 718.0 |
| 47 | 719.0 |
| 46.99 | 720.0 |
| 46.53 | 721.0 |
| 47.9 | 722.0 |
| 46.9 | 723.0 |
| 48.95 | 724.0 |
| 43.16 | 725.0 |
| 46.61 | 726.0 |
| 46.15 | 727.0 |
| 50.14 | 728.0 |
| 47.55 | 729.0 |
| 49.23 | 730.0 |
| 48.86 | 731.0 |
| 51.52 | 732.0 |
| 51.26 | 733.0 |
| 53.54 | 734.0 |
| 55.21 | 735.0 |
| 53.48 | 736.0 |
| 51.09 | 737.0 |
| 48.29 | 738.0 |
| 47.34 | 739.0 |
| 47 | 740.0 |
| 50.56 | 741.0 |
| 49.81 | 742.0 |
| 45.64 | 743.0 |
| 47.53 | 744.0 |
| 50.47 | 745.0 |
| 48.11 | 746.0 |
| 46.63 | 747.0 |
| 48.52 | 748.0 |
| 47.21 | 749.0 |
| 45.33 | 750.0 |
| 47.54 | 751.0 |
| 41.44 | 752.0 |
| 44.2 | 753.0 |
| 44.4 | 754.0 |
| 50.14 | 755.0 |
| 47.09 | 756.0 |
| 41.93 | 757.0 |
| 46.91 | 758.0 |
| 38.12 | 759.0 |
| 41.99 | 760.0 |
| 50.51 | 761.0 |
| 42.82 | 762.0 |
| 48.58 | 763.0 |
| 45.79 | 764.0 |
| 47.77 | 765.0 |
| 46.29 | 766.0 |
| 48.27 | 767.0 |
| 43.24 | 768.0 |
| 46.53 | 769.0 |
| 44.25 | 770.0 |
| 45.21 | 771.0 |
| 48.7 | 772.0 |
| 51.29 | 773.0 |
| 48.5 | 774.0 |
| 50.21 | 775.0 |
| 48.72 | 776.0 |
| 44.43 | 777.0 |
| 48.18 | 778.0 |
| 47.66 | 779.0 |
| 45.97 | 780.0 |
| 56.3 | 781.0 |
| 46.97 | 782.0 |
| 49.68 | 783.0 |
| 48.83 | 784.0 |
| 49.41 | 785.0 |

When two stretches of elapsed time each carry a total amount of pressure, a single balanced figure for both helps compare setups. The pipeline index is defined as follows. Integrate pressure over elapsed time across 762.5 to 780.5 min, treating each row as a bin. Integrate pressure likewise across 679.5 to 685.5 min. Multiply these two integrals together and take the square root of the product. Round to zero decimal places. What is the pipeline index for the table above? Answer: 563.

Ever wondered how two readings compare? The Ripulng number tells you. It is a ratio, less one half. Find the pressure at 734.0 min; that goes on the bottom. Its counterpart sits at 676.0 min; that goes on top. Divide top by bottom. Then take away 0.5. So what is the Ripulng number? 0.75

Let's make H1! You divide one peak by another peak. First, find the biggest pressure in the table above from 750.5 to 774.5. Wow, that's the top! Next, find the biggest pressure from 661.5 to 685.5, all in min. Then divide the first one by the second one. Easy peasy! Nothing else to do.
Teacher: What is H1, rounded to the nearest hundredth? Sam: 0.76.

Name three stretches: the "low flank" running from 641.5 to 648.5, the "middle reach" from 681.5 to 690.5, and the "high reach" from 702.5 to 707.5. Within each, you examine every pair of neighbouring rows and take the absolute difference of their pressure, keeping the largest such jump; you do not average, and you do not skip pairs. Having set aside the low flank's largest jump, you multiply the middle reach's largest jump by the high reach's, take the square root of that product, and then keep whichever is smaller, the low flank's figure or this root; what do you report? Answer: 4.0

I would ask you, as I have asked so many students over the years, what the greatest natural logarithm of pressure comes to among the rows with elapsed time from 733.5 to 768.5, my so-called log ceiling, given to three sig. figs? 4.01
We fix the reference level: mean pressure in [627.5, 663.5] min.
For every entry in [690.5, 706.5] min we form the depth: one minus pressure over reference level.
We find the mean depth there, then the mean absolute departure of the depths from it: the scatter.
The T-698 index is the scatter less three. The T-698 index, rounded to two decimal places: -2.95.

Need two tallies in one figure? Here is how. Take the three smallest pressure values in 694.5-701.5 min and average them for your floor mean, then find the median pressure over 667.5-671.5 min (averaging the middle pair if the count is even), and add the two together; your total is 101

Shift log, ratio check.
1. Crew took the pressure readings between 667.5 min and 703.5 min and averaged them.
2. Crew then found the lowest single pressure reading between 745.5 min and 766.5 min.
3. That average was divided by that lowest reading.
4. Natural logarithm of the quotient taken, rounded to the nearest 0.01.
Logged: 0.45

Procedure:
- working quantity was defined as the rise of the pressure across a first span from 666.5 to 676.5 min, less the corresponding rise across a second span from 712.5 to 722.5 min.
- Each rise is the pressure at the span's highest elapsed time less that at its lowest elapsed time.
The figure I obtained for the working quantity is 35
